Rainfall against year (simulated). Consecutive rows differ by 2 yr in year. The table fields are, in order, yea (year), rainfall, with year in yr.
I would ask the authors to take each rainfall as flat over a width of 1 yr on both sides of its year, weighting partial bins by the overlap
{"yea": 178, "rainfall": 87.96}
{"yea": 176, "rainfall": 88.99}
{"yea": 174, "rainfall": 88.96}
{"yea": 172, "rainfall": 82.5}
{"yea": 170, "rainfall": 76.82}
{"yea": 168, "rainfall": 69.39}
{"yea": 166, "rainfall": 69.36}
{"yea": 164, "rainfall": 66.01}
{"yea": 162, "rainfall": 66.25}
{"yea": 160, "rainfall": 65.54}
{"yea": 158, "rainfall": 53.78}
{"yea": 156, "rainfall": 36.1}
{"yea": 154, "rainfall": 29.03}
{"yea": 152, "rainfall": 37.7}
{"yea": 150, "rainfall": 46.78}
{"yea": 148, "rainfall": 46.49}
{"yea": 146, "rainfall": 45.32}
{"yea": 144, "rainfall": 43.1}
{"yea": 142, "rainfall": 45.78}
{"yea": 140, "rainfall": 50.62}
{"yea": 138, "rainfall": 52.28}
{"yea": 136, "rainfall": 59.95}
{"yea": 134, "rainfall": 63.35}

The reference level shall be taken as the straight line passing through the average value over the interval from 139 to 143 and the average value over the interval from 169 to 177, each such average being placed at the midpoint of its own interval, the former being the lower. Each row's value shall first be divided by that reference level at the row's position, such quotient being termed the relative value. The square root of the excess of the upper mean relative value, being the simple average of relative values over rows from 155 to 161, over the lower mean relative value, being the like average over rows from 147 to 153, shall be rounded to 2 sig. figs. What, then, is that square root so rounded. 0.12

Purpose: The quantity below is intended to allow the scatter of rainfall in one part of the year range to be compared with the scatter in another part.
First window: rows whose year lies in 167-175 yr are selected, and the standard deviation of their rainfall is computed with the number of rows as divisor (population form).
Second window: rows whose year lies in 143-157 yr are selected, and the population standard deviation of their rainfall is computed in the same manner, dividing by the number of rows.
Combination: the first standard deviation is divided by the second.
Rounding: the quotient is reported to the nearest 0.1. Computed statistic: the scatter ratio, 1.2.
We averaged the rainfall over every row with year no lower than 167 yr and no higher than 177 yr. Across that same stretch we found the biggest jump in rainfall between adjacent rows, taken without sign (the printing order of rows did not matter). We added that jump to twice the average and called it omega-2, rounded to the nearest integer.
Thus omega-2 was 170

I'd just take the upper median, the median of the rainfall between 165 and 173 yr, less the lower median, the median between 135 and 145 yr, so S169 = 22.5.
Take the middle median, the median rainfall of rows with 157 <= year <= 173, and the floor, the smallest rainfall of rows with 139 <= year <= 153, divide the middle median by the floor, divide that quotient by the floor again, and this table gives 0.048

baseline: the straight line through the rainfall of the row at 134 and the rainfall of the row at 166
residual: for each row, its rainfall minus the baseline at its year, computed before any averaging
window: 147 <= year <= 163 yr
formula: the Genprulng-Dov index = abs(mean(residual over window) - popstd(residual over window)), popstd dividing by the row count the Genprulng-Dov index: 32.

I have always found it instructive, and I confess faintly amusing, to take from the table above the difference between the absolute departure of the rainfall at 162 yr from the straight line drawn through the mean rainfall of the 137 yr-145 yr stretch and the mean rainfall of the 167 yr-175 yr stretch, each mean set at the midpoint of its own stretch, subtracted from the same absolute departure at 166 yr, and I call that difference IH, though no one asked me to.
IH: 1.1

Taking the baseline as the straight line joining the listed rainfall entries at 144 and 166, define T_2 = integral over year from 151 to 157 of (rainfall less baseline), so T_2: -125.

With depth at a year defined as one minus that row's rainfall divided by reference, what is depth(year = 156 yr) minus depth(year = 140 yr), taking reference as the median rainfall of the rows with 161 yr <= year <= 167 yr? 0.22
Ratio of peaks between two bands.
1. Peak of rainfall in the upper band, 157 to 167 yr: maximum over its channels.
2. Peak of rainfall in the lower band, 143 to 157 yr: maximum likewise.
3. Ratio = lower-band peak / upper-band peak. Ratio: 0.67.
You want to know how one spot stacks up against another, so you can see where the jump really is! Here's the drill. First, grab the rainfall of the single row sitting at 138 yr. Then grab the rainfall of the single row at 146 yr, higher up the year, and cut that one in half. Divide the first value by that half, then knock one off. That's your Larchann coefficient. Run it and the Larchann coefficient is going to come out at 1.3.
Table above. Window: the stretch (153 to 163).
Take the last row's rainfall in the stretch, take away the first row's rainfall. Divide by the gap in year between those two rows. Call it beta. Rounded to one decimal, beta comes 4.7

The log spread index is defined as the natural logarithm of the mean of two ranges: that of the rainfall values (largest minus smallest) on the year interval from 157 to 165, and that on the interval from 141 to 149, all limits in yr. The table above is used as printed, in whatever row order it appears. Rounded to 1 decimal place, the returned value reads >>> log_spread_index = 2.1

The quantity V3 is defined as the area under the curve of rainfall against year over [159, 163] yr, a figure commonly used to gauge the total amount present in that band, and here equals 264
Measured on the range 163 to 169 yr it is 410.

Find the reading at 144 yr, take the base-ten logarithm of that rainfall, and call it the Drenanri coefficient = 1.63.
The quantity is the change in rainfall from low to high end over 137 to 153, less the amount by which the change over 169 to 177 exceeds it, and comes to -41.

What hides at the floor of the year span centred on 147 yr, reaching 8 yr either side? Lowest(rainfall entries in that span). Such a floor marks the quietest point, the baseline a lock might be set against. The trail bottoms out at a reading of 29.03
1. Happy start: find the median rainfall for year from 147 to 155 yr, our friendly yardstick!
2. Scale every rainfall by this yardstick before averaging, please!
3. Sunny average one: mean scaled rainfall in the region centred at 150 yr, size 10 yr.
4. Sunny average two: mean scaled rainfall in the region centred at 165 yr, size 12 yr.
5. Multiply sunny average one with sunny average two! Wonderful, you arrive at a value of 1.6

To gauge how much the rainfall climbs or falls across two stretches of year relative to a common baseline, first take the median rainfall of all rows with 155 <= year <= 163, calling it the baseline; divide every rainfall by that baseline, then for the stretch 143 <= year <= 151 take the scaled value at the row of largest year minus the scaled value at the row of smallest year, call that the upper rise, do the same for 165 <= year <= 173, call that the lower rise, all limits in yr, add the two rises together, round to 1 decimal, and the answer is 0.3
